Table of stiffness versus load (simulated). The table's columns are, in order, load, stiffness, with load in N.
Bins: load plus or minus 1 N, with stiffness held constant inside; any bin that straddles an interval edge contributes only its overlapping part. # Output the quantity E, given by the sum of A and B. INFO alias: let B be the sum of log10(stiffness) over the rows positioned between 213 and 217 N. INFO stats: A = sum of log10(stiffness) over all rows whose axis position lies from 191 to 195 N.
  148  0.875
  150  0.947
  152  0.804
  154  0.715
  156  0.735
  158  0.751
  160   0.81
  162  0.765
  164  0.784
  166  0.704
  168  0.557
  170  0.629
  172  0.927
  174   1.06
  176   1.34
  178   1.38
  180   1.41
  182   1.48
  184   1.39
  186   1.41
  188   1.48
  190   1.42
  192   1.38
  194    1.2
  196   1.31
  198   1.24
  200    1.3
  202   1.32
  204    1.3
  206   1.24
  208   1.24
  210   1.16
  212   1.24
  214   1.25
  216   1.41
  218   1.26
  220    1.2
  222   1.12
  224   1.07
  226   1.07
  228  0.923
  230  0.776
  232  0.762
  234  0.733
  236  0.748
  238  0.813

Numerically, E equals 0.5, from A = 0.22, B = 0.25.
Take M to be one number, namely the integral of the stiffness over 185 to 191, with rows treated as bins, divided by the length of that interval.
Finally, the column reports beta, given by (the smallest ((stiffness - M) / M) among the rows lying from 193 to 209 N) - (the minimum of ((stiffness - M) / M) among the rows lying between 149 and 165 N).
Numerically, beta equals 0.34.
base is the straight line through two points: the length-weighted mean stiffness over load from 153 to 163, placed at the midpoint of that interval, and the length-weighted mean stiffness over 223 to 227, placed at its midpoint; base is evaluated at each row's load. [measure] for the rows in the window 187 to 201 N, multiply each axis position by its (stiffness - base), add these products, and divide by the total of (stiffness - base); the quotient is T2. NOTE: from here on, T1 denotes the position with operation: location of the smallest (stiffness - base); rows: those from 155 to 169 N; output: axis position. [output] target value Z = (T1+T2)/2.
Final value 180.6 N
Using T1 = 168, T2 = 193.1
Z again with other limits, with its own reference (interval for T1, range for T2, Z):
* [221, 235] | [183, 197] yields 211.7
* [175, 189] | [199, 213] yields 190.6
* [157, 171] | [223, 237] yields 200.3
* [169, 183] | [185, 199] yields 180.6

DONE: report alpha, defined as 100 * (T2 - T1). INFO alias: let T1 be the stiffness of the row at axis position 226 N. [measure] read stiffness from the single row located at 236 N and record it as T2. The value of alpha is -32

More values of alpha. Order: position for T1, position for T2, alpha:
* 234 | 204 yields 57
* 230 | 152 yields 3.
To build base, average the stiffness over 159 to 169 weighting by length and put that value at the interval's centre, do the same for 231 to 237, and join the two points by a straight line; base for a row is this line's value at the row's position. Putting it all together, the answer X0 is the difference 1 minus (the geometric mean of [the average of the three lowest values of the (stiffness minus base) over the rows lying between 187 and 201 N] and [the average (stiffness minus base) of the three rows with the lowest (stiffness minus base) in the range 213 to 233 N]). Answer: 0.81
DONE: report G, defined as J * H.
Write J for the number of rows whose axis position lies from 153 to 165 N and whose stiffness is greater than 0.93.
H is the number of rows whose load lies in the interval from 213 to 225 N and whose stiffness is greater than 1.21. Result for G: 0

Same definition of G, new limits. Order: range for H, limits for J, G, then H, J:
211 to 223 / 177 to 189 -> 24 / 4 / 6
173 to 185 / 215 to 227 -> 30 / 5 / 6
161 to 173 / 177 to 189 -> 0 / 0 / 6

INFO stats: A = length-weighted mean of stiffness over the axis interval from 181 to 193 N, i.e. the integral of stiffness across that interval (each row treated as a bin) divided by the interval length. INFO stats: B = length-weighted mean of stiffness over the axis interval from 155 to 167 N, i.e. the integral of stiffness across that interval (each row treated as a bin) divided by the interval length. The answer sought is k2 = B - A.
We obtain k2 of -0.7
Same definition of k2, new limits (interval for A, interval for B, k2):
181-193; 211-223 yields -0.2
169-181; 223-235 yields -0.2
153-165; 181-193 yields 0.7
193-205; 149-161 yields -0.5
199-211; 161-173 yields -0.5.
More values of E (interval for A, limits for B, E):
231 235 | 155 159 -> -0.5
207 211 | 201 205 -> 0.4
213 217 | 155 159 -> 0.0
